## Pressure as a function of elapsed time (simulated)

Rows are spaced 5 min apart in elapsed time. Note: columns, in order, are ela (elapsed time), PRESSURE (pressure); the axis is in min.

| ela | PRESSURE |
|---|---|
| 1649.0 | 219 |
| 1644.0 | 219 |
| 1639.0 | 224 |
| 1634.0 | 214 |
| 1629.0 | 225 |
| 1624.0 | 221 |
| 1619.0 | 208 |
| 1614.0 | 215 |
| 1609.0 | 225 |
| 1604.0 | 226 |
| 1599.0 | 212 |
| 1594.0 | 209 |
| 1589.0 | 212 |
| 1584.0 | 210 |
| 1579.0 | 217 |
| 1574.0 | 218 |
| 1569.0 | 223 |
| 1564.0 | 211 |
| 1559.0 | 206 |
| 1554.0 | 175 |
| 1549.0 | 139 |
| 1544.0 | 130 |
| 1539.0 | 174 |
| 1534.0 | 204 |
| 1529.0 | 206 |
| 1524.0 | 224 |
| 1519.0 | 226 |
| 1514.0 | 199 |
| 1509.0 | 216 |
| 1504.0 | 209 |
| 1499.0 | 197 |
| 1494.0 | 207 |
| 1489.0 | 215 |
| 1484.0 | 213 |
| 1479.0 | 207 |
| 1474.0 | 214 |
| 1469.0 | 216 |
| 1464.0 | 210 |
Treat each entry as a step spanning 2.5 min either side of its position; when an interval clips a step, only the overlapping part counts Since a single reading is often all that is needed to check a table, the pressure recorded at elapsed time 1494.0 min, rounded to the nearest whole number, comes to 207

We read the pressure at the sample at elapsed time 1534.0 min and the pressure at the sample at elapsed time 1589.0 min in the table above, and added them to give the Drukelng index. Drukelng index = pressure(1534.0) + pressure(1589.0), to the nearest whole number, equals 416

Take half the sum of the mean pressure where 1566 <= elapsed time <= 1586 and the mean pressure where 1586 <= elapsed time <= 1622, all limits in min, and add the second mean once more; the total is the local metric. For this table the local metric 431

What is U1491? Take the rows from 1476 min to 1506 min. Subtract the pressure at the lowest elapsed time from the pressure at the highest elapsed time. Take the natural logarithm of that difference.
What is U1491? 0.7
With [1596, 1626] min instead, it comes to 2.2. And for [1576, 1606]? 2.2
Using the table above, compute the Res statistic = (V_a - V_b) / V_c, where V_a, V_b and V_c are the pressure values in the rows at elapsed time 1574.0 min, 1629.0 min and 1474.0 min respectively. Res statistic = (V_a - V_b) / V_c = -0.03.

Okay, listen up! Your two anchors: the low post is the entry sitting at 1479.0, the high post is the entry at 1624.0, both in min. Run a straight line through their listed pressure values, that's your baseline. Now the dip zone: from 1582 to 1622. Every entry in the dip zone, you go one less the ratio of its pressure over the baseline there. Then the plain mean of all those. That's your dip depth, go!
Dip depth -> 0.019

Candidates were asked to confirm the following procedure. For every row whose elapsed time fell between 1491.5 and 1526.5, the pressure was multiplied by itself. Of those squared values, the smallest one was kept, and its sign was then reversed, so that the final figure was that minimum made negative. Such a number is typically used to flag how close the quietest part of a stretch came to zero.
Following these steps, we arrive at -38809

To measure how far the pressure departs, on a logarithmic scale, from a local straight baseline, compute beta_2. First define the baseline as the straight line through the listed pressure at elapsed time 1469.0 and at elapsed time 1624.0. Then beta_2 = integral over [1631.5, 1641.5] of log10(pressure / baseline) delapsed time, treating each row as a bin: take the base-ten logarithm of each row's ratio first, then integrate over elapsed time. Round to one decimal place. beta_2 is 0.0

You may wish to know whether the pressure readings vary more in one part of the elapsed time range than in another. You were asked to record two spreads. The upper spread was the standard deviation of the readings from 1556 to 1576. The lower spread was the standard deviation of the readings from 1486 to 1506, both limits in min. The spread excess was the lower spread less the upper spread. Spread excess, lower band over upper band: 0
